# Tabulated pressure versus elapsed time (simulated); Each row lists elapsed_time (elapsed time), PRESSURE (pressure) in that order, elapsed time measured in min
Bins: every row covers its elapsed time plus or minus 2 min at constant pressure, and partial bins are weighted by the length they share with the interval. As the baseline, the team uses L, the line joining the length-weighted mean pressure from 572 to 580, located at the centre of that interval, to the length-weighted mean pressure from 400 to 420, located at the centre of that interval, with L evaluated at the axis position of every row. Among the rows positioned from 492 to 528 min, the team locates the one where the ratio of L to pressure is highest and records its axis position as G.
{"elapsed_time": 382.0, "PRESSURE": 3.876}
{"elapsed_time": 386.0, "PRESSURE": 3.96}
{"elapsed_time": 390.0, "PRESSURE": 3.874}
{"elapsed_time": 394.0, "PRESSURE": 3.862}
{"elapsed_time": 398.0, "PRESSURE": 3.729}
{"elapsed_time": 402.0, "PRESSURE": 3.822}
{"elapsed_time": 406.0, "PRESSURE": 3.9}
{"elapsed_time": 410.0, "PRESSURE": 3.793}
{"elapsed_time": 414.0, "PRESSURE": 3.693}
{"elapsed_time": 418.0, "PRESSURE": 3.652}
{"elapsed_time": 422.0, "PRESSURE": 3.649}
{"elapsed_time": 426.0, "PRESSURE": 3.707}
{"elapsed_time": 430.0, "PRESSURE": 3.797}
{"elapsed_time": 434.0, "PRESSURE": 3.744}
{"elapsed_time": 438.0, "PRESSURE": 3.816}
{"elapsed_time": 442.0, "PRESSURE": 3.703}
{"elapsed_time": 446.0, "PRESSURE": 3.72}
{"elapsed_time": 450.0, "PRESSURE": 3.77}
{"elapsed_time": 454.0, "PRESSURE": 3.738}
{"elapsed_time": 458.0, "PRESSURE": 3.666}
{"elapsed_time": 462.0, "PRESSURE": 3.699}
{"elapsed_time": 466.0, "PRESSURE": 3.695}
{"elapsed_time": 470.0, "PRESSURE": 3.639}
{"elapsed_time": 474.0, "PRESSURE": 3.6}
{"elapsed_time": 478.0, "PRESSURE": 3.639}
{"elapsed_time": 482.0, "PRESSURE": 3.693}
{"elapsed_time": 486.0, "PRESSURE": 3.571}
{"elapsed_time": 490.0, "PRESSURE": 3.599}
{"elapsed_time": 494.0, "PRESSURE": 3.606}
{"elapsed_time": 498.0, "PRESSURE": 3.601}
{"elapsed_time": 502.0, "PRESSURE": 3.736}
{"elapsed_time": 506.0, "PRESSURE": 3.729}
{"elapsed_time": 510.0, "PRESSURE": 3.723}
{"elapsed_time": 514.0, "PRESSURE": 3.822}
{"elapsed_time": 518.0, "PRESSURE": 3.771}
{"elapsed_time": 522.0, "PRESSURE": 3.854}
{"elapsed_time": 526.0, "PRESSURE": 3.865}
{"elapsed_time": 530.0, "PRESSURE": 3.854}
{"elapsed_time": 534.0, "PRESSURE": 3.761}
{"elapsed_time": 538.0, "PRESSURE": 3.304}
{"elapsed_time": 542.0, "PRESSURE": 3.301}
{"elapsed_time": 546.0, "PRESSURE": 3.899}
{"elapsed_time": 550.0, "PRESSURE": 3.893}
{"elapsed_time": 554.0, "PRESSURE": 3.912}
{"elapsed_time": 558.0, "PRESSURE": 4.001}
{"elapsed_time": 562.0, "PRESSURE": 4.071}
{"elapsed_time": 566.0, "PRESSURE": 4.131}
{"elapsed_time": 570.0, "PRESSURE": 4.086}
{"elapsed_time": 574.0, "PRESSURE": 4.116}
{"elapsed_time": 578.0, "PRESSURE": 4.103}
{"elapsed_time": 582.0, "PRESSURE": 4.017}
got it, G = 498.0 min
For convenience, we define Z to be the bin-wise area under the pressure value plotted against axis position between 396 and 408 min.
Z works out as 45.8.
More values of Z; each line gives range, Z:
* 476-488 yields 43.6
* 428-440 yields 45.4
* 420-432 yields 44.6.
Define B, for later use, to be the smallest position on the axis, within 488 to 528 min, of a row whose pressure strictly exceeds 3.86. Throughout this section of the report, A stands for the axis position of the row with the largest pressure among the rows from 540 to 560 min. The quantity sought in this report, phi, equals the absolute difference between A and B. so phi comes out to 32 min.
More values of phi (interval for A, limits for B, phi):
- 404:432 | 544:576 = 140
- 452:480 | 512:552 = 72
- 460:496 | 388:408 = 72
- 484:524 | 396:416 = 116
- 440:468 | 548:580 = 100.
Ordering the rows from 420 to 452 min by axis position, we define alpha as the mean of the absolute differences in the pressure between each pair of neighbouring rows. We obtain 0.065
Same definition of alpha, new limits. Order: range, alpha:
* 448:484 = 0.041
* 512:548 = 0.163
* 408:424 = 0.048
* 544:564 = 0.046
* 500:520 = 0.041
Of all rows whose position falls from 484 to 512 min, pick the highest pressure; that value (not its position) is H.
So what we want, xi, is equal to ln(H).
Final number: 1.32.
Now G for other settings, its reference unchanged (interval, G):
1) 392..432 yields 422.0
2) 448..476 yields 474.0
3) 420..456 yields 422.0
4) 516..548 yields 542.0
